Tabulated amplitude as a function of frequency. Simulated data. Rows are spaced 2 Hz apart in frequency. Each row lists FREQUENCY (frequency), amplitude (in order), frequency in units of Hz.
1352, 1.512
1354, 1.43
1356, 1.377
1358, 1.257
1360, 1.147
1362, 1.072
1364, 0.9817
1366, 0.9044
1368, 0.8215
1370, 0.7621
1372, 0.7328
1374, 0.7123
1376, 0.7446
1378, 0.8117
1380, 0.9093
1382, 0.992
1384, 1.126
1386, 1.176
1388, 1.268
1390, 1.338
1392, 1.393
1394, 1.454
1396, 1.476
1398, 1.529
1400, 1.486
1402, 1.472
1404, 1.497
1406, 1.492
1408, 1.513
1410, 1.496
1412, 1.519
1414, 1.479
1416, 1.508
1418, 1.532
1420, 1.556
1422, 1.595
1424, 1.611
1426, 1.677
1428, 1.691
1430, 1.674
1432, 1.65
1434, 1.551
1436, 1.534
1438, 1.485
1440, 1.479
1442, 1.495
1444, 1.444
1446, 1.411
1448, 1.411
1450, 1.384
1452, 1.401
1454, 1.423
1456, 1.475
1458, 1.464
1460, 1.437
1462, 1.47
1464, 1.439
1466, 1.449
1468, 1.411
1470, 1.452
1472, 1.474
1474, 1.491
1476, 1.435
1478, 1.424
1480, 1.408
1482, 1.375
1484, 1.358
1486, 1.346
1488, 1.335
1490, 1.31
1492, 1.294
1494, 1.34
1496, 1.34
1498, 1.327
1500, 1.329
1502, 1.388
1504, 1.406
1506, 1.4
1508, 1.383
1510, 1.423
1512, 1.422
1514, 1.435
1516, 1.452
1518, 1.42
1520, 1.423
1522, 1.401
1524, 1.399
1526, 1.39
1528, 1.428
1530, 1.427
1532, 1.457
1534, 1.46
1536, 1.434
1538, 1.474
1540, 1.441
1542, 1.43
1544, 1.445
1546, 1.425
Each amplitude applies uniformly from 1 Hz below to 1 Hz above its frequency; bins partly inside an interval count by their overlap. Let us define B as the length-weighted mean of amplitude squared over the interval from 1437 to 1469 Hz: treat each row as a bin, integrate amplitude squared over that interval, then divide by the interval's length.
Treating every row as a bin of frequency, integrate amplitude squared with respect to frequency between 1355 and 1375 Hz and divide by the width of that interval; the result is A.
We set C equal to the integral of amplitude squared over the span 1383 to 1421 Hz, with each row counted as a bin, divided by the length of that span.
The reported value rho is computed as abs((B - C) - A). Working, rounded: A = 1.0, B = 2.08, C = 2.08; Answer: 1.00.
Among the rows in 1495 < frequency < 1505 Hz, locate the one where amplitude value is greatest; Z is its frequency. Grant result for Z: 1504 Hz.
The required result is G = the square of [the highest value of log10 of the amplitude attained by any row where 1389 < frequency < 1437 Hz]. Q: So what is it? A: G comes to 0.052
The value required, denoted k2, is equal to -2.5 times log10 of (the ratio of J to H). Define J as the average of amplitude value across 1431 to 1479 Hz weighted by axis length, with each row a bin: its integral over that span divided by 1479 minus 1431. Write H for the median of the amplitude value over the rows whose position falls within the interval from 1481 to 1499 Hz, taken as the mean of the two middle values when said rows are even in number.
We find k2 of -0.09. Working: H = 1.3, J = 1.46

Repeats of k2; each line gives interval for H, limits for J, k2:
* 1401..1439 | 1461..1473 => 0.06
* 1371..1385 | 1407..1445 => -0.70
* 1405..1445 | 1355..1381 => 0.52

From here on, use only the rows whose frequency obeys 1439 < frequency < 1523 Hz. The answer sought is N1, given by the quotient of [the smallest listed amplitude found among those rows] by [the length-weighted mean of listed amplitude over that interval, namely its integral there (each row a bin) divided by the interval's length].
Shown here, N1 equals 0.92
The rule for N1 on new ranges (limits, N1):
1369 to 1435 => 0.53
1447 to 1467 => 0.96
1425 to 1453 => 0.91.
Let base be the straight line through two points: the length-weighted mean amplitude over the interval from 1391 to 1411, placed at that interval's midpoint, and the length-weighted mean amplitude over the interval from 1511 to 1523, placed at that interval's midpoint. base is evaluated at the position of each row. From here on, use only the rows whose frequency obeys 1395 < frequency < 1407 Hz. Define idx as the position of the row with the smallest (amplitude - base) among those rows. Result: 1402 Hz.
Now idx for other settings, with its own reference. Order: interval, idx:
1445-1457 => 1450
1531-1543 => 1542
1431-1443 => 1440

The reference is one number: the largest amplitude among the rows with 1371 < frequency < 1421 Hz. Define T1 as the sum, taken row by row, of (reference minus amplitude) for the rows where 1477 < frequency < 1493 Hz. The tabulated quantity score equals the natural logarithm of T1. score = 0.47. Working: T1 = 1.60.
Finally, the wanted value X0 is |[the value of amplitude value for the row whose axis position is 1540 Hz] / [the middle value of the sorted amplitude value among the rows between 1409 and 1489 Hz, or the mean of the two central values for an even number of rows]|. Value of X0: 0.98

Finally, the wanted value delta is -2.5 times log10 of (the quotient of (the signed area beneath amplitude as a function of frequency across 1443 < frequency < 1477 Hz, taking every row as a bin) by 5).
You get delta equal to -2.48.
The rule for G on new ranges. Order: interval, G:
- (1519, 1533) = 0.027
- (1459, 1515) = 0.030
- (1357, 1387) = 0.010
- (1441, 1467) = 0.030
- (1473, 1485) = 0.030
